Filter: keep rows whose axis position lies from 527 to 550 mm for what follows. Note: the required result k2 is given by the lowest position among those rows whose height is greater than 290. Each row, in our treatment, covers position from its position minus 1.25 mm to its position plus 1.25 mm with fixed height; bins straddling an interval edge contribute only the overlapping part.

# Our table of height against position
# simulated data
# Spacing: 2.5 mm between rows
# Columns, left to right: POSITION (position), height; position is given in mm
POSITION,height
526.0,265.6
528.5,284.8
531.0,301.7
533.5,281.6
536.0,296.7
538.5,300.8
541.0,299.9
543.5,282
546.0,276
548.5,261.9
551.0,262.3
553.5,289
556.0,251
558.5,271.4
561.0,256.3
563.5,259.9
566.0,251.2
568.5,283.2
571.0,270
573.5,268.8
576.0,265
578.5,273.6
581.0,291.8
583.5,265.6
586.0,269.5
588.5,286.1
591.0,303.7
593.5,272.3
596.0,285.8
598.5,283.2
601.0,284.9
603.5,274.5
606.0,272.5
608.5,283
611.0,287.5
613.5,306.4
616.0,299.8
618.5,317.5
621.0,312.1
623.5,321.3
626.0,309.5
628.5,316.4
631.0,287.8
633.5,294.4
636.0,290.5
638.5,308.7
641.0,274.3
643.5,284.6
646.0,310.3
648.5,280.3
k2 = 531.0 mm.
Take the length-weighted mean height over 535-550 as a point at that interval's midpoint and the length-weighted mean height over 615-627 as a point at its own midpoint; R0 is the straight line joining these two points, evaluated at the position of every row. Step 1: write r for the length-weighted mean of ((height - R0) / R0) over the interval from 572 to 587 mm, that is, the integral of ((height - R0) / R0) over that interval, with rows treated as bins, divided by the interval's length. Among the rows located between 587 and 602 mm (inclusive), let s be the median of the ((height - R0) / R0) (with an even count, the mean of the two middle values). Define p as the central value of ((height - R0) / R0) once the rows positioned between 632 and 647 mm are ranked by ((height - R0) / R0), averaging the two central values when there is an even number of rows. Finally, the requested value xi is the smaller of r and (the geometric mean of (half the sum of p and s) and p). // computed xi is -0.09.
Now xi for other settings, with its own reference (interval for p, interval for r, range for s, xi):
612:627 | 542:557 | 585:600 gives -0.06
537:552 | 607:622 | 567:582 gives -0.03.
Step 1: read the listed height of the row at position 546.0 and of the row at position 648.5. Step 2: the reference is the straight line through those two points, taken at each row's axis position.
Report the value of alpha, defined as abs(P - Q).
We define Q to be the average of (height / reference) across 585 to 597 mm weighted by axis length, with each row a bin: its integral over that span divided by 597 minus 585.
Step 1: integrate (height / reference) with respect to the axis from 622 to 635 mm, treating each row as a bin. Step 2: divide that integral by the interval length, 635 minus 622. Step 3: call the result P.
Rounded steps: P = 1.09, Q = 1.02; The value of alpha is 0.07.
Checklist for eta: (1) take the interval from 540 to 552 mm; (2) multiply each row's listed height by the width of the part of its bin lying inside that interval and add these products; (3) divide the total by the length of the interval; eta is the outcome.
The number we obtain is 276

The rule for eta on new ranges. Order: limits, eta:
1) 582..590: 275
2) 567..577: 271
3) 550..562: 266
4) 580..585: 278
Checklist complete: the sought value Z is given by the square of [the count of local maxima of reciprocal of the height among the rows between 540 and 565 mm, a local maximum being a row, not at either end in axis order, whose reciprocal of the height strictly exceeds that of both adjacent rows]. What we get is 9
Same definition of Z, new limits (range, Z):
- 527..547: 1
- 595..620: 9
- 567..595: 4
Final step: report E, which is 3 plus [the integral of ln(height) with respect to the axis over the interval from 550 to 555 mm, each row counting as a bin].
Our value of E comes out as 31.1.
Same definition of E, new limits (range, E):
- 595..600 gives 31.3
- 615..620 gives 31.7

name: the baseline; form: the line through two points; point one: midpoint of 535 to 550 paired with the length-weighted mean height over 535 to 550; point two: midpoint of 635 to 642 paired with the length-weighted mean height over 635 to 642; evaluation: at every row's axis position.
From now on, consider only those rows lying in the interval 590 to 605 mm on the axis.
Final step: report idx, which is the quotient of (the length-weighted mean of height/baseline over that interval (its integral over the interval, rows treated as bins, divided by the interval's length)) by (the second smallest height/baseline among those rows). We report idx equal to 1.03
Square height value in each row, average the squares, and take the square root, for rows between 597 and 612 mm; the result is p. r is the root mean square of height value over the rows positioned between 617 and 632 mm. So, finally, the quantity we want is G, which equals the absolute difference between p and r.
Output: 30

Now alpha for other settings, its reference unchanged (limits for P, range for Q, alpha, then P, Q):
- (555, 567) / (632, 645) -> 0.11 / 0.93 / 1.04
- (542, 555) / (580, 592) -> 0.02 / 0.99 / 1.02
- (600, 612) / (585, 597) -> 0.01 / 1.01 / 1.02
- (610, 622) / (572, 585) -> 0.11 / 1.09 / 0.98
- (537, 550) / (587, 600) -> 0.00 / 1.03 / 1.03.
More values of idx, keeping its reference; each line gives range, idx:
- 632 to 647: 1.03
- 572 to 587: 1.03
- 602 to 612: 1.02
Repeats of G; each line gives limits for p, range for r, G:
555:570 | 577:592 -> 20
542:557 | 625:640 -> 31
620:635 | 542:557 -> 36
